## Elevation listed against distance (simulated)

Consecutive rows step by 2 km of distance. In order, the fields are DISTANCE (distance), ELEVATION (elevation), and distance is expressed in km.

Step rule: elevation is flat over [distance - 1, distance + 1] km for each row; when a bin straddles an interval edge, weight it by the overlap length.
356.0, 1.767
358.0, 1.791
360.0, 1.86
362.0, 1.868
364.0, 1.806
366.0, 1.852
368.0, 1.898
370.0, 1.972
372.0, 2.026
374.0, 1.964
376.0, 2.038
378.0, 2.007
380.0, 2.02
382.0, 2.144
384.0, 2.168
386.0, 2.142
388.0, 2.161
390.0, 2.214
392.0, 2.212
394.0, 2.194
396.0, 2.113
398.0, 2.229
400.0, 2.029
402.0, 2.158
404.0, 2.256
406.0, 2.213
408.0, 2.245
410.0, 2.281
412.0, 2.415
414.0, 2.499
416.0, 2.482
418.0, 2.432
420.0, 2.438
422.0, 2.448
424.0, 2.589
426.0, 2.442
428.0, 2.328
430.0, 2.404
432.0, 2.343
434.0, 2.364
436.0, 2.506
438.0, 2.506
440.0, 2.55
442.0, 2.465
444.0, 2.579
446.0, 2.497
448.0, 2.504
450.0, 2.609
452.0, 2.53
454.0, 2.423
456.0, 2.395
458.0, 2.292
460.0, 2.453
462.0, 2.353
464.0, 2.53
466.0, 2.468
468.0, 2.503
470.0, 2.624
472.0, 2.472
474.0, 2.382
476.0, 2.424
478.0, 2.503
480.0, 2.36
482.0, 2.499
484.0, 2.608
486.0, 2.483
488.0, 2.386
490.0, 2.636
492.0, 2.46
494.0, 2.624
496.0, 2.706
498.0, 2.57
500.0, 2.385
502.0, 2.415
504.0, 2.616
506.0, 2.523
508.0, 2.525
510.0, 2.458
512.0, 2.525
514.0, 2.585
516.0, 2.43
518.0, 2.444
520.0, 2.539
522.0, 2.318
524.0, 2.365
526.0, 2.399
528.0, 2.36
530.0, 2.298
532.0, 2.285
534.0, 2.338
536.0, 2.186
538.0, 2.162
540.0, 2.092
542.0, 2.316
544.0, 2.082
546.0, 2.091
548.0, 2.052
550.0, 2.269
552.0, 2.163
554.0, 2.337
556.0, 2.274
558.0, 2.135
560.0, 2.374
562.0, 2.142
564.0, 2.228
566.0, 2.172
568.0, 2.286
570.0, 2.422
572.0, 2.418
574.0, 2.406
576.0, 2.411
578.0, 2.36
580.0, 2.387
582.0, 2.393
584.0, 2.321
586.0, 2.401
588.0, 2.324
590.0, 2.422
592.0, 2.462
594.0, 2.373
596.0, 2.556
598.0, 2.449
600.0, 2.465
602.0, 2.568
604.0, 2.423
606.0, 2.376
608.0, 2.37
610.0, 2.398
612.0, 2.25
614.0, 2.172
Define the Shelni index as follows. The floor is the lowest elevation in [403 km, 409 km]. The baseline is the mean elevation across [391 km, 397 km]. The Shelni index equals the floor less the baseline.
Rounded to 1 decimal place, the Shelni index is 0.0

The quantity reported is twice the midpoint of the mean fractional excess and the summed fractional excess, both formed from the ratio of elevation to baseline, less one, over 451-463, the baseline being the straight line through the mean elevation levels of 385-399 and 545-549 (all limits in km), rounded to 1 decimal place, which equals 0.9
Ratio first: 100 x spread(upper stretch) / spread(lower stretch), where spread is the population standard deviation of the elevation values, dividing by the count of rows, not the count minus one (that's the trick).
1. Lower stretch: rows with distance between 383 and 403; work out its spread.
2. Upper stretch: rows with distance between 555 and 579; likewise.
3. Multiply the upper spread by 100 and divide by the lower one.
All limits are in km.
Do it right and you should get 190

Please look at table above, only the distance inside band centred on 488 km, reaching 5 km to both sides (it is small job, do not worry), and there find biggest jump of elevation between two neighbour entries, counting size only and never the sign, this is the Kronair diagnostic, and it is 0.25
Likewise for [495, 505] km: 0.20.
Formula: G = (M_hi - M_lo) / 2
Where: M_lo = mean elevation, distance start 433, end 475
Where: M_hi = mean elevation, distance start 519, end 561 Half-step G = -0.11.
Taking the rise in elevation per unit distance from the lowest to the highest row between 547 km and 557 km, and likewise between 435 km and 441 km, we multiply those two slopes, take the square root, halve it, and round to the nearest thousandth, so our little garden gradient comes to 0.009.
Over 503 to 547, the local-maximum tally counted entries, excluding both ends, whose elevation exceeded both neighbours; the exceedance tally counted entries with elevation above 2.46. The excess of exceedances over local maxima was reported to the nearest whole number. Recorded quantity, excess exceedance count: 0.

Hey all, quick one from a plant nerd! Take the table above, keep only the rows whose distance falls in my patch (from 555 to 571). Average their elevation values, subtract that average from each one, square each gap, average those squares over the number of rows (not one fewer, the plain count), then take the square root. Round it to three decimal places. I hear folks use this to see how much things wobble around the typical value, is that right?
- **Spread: 0.099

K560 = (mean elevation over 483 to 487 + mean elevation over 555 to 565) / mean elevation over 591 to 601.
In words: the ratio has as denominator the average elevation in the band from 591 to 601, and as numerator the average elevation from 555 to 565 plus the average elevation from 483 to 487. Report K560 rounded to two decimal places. 1.94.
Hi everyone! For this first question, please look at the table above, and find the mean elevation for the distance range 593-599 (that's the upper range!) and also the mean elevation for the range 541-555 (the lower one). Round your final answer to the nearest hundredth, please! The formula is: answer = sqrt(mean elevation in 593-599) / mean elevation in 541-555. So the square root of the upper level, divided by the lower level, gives 0.72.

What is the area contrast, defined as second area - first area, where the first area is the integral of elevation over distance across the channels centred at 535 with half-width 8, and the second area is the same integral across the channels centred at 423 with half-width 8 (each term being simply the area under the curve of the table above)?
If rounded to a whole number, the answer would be 3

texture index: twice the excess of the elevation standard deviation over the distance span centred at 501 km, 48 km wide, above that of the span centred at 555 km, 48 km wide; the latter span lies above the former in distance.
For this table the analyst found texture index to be -0.04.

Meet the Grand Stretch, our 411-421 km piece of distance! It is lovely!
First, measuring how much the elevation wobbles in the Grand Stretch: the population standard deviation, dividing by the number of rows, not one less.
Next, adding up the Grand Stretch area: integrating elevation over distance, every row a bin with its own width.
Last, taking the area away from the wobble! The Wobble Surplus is -25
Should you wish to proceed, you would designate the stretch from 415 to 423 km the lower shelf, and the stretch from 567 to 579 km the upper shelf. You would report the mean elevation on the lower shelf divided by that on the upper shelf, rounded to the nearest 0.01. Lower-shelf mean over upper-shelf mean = 1.03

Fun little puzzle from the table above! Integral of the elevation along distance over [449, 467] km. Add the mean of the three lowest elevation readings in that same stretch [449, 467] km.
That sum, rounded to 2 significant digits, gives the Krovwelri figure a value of 46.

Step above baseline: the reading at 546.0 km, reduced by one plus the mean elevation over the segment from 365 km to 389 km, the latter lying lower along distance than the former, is -0.94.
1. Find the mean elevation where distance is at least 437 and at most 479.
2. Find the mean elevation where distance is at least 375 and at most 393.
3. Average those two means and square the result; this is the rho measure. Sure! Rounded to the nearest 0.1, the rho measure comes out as 5.3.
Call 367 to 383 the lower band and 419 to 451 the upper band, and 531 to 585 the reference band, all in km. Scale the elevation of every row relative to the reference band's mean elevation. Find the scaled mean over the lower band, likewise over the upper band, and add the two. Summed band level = 1.98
